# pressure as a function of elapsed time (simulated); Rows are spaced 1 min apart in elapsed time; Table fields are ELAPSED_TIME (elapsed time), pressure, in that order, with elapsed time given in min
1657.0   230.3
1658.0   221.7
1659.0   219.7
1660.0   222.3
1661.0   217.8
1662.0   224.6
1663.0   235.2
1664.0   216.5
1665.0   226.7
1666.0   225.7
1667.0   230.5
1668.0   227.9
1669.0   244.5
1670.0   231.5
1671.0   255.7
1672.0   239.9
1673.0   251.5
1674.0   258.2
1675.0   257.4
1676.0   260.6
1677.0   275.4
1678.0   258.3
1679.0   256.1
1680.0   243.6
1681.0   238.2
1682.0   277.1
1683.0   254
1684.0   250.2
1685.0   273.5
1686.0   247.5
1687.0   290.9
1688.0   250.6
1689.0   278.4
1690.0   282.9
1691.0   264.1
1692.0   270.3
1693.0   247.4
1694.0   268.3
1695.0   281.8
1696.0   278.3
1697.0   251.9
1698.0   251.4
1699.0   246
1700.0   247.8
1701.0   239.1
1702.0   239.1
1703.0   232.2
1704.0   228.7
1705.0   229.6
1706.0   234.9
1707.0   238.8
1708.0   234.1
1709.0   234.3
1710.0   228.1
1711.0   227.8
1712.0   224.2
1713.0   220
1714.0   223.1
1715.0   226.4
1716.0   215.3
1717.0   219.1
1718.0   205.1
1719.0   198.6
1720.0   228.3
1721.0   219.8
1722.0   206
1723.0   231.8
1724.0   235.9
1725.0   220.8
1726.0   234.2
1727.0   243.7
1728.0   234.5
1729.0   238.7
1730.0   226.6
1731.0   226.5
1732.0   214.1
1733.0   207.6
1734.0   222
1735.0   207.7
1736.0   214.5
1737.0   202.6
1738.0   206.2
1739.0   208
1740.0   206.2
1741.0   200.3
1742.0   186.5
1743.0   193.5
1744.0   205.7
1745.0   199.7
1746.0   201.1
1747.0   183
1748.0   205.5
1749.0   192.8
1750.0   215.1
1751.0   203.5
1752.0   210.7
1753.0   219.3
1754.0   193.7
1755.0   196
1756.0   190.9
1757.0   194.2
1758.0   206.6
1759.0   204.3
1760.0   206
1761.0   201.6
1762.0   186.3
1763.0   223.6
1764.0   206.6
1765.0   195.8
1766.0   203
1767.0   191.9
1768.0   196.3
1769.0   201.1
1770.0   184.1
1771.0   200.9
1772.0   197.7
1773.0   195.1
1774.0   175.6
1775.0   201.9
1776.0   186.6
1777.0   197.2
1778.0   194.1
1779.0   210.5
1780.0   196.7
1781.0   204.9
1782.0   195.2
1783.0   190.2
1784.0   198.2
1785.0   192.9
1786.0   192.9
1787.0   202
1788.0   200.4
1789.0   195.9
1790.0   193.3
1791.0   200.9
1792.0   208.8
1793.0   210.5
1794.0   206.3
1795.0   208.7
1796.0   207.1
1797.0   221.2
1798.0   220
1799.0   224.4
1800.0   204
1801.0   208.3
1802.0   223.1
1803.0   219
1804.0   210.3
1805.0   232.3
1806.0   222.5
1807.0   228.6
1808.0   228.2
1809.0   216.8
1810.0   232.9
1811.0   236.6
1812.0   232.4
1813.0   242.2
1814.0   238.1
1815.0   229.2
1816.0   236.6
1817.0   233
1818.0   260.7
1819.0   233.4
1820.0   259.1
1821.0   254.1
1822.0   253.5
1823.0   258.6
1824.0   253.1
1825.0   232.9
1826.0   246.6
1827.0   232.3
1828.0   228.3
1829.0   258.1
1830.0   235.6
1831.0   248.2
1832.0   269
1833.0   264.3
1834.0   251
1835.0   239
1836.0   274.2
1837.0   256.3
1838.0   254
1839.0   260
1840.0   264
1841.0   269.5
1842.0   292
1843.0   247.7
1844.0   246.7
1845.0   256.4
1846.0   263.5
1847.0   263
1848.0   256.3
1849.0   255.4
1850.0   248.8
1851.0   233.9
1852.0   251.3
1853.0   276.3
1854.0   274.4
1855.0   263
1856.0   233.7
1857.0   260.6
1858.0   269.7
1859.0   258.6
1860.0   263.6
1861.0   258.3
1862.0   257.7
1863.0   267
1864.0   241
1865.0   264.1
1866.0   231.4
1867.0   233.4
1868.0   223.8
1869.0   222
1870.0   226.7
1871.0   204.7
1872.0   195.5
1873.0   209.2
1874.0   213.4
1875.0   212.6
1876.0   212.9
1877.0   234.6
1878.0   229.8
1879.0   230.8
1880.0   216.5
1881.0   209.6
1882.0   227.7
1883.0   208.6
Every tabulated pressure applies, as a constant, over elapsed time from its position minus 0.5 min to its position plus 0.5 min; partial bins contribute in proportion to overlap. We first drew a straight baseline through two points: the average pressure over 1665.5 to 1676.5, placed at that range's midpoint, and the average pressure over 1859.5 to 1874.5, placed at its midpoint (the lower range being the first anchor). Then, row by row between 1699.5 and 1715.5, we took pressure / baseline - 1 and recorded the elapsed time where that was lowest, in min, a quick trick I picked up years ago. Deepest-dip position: 1713.0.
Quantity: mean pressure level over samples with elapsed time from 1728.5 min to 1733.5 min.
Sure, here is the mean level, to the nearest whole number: 223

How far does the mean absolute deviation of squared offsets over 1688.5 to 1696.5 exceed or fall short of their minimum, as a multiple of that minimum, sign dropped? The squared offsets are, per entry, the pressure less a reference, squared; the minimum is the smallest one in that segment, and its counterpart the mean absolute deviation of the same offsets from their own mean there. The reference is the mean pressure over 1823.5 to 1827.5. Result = 12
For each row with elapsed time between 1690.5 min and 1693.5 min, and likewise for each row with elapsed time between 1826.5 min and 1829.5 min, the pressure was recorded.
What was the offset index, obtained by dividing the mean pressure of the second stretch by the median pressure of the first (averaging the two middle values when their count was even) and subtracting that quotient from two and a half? 1.6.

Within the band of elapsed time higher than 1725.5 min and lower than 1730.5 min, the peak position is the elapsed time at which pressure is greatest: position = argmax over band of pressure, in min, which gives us 1727.0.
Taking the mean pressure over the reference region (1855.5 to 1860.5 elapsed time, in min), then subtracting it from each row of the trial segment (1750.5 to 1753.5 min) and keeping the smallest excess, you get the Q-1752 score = -54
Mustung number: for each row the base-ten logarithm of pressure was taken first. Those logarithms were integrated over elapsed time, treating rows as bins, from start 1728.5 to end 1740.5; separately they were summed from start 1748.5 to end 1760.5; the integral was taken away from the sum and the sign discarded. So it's 0.31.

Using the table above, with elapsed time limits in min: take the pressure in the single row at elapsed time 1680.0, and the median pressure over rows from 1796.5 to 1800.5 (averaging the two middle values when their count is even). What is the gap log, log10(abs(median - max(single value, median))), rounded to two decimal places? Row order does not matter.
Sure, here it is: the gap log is 1.36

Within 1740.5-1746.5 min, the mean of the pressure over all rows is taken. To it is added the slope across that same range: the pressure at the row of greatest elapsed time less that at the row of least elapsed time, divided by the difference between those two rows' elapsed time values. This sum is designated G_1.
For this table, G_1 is 198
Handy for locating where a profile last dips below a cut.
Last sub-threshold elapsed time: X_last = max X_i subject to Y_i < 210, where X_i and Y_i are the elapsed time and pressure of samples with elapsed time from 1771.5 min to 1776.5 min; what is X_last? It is 1776.0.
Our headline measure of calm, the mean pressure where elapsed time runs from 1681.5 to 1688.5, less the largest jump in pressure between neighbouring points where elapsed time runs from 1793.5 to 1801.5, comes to 243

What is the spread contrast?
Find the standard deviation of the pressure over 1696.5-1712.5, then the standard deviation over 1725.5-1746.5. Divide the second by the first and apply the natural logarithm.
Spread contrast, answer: 0.6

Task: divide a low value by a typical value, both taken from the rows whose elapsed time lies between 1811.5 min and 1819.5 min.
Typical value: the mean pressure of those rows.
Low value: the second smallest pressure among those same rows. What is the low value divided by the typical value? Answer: 0.976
